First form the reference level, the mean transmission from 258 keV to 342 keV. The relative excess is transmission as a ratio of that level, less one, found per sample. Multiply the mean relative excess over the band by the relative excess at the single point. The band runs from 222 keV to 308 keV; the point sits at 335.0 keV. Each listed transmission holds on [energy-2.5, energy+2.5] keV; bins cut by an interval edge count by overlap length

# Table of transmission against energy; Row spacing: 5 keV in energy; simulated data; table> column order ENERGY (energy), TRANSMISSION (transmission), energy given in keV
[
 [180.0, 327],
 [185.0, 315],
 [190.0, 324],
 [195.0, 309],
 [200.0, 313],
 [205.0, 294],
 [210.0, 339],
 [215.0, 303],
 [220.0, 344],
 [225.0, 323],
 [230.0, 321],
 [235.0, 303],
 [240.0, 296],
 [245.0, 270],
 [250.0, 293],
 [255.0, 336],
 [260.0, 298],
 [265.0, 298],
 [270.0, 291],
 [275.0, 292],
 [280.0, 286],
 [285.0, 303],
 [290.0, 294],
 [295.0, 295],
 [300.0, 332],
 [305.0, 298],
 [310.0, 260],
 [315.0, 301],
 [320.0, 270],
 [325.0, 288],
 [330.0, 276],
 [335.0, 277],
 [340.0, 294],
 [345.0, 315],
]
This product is -0.0018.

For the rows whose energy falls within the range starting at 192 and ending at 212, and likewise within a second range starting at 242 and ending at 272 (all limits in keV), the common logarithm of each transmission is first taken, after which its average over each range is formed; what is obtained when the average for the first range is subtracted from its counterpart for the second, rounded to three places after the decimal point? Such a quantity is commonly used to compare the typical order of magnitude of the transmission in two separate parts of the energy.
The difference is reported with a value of -0.023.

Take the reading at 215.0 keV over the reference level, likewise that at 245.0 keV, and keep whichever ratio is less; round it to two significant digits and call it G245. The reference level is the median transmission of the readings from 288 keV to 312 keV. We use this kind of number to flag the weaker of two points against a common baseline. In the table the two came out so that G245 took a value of 0.92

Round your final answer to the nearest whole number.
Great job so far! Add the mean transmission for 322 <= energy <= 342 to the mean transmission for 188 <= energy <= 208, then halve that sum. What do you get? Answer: 297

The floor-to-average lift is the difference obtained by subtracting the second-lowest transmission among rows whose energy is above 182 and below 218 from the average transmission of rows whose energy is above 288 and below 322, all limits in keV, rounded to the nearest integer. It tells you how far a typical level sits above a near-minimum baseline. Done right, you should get -10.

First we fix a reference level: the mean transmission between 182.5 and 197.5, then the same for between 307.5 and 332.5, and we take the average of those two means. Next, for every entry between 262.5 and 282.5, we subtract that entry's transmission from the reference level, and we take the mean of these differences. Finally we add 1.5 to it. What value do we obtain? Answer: 7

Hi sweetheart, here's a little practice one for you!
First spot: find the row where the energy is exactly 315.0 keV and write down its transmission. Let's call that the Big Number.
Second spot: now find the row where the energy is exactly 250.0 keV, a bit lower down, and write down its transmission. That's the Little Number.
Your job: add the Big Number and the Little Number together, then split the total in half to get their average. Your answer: 297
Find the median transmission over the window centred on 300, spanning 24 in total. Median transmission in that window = 295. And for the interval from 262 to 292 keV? 293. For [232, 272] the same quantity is 297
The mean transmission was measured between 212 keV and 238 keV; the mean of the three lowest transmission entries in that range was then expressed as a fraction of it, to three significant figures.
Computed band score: 0.969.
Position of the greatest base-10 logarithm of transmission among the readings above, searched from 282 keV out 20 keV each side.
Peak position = 300.0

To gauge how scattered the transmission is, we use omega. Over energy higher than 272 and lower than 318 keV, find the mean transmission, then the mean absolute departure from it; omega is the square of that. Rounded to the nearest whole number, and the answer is 130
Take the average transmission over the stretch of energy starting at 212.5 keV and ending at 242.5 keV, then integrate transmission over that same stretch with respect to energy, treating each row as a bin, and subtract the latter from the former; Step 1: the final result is -9135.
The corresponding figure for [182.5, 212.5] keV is -9154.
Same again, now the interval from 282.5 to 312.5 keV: -8613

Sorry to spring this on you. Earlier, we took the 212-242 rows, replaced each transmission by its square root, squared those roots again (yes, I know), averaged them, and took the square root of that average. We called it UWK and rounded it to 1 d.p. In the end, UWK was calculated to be 17.7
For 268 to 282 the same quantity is 17.0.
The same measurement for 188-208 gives 17.6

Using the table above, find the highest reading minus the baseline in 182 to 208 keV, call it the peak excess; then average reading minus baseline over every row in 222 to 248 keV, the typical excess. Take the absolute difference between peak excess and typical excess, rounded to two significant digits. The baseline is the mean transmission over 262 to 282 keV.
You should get 21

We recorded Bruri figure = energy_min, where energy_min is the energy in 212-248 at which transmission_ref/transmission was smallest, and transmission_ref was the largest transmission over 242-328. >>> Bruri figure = 220.0 keV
